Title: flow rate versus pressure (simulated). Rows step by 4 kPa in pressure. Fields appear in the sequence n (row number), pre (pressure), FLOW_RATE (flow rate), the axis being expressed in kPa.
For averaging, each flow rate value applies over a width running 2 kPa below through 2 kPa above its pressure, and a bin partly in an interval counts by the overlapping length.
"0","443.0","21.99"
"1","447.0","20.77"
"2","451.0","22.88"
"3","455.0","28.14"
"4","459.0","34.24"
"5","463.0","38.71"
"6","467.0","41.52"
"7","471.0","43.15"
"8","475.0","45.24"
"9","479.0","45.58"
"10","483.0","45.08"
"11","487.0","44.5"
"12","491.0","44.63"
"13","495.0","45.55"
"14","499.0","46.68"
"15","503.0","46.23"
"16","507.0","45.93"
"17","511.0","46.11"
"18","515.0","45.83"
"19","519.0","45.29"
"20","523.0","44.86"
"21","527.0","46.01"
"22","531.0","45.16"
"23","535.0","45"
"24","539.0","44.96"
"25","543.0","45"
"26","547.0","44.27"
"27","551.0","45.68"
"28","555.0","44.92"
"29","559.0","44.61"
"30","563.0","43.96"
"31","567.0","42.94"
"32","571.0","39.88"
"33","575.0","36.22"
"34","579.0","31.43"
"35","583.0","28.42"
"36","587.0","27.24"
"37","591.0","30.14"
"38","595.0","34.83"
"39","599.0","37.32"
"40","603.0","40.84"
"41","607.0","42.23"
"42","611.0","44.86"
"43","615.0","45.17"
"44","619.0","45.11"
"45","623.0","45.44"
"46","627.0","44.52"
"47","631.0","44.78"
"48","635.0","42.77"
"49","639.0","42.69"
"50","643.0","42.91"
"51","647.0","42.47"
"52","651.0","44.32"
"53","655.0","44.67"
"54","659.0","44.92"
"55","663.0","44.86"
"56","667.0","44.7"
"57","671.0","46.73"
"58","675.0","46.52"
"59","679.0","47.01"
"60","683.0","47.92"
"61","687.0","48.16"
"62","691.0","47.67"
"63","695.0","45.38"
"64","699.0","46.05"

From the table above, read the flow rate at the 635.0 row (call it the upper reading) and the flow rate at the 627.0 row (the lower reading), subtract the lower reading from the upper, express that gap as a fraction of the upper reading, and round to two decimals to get -0.04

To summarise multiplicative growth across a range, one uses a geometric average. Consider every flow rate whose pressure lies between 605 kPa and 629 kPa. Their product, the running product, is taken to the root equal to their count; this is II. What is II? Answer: 44.5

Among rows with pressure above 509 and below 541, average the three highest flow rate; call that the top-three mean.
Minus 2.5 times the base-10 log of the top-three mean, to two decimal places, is -4.16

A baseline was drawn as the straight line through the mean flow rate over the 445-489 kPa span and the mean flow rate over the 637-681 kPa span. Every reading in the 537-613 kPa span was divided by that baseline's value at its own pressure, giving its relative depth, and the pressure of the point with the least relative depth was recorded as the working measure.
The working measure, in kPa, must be 587.0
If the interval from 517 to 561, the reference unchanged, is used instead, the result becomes 559.0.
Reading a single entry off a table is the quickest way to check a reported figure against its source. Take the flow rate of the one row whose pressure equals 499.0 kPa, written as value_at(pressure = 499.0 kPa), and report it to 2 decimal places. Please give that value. 46.68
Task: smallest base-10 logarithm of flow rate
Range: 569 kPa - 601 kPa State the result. 1.44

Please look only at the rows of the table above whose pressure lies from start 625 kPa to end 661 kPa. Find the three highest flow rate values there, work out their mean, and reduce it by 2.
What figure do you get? 42.8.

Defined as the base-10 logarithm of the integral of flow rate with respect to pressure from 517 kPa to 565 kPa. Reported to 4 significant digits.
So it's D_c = 3.334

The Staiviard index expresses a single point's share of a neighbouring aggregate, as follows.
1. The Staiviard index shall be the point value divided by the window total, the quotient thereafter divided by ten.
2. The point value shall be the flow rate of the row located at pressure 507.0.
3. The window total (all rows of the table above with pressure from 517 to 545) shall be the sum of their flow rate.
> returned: 0.0145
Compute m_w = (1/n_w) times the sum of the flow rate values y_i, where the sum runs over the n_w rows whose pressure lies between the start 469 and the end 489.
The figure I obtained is 44.7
